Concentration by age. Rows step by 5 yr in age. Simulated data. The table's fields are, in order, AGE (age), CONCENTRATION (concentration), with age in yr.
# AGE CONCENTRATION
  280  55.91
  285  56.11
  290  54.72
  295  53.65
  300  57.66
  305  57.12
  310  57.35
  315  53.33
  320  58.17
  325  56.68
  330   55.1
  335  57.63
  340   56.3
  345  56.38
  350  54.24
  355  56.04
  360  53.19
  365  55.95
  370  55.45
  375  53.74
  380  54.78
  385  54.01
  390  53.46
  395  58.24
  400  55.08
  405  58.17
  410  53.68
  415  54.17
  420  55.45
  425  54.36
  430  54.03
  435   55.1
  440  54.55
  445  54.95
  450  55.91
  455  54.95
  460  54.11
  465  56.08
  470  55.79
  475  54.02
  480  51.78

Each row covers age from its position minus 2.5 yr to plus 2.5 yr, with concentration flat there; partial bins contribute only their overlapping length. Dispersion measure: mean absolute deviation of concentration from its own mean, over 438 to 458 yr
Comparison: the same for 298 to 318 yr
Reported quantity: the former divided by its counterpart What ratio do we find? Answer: 0.27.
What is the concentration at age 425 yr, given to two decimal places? 54.36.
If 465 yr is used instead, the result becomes 56.08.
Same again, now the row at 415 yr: 54.17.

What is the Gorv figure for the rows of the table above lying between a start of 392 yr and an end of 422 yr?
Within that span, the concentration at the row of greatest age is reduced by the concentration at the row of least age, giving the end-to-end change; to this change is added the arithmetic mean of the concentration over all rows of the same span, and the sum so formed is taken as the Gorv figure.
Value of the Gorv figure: 53.0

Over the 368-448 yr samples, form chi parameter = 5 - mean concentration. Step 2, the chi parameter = -50.0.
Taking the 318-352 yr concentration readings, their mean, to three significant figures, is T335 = 56.4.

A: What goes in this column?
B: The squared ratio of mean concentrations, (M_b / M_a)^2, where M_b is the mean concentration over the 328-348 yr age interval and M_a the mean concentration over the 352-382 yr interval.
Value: 1.055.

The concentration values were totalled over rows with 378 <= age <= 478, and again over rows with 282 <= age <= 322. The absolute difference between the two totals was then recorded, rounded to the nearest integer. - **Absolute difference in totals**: 653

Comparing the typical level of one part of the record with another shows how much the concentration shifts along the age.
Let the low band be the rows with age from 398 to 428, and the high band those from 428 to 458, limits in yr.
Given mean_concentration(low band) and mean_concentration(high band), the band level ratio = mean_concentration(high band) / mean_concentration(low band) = 0.996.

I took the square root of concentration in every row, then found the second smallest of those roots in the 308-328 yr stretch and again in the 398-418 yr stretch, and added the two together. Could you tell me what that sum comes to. 14.9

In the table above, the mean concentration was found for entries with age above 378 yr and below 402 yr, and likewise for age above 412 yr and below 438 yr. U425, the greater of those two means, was 55.1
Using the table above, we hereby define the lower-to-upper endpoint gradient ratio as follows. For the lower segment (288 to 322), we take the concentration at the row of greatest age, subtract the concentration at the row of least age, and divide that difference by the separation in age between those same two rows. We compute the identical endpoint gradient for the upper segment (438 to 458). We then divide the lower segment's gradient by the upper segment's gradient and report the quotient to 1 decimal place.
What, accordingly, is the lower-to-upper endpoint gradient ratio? 4.3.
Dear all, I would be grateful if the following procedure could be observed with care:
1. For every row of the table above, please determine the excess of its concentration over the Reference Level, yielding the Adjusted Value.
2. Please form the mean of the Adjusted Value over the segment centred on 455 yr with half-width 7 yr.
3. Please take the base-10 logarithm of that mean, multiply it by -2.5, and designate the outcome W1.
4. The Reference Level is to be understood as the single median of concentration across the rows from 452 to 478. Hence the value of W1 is 3.5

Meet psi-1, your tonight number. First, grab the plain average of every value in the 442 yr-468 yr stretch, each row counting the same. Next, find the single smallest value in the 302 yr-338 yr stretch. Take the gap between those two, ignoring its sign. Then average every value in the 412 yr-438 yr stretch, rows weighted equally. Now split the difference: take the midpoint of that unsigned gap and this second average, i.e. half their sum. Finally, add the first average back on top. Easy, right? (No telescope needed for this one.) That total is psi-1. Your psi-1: 83.4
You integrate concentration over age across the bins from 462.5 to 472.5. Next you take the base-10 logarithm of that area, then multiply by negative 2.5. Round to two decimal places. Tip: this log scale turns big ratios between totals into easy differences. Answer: -6.87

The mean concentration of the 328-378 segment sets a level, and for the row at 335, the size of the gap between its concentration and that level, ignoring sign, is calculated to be 2.2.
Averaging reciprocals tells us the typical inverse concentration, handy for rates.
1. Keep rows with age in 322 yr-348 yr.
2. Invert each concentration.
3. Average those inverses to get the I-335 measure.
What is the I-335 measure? 0.0177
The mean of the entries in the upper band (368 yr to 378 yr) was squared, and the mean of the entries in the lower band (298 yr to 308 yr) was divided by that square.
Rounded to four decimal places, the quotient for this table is 0.0193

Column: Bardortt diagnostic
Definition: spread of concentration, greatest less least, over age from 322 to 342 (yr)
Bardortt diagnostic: 2.5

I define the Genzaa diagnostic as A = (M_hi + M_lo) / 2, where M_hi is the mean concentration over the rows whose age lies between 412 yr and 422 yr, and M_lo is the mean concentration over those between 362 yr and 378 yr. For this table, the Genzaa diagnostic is 54.9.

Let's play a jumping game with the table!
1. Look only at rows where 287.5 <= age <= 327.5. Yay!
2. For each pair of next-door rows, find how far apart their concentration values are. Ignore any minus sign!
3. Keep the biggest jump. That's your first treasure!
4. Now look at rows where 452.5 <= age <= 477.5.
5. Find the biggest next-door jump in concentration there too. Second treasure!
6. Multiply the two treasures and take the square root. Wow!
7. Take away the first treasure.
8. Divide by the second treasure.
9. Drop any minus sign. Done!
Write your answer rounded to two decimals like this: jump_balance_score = 0.89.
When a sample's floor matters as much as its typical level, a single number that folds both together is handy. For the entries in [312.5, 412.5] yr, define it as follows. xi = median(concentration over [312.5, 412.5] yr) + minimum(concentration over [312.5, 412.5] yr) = 108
